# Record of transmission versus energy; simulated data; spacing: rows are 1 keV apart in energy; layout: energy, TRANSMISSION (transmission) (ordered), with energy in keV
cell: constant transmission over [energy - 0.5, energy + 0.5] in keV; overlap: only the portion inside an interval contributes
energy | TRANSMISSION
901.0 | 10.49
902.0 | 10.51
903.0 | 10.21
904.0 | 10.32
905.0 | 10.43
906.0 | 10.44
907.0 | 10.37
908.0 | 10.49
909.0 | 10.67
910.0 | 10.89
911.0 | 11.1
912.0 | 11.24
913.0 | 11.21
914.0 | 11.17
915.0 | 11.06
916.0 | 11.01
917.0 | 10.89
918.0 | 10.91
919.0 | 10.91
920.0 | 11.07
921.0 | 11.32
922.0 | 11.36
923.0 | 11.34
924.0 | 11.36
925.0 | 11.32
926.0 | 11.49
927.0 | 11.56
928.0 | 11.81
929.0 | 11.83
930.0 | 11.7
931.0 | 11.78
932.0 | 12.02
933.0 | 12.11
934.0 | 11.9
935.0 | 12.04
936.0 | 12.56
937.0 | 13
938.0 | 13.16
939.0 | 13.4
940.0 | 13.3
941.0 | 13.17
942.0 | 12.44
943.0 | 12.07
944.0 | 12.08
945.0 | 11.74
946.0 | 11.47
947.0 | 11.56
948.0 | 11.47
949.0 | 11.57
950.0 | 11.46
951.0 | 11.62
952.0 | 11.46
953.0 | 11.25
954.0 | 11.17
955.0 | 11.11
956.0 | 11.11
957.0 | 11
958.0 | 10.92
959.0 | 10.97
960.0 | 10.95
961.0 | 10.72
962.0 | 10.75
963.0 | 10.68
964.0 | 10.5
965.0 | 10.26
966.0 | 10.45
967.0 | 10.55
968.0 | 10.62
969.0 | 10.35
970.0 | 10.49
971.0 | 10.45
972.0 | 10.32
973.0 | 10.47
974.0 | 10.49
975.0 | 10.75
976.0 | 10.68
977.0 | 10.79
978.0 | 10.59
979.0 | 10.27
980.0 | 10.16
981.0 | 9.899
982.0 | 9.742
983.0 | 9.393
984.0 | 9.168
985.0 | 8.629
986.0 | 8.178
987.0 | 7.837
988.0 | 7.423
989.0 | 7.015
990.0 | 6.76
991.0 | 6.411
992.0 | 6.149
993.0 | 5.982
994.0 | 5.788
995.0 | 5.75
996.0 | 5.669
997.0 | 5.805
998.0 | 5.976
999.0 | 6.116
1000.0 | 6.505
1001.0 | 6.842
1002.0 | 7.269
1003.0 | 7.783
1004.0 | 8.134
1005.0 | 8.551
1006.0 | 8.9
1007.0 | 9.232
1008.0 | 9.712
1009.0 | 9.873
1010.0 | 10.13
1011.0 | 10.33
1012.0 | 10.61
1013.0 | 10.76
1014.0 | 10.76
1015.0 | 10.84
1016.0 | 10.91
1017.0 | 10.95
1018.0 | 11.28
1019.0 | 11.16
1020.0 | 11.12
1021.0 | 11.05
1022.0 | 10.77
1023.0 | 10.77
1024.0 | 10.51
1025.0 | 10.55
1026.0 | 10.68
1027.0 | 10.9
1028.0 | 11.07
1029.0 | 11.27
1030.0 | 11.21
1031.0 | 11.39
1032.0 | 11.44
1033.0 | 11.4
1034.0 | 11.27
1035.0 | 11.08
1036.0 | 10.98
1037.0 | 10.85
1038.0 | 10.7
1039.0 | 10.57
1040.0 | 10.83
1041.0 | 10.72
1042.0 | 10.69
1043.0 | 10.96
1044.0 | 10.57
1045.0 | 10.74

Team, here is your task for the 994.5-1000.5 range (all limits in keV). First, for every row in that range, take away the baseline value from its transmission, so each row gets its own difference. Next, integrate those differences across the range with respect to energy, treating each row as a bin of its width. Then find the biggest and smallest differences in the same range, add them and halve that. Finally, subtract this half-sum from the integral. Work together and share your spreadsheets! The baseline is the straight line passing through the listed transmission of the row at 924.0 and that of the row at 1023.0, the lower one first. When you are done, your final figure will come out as -25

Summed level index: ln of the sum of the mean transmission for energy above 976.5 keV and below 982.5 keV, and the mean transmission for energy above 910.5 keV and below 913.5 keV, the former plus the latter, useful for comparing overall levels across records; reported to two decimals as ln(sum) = 3.06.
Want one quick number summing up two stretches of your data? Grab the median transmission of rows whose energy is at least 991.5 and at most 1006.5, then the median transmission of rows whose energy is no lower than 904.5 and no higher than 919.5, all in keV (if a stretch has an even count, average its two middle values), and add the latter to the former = 17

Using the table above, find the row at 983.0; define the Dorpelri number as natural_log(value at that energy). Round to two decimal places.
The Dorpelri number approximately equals 2.24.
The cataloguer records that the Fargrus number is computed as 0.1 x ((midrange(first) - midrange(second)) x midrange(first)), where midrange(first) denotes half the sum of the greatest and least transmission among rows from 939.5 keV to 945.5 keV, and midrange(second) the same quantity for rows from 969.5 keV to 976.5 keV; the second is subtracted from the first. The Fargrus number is 2.5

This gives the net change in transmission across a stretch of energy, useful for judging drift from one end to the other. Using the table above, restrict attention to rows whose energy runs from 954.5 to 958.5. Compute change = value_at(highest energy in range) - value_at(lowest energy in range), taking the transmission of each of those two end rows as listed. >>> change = -0.19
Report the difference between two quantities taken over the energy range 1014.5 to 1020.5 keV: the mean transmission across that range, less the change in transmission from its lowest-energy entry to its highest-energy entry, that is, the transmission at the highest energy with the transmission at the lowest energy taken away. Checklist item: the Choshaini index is 10.8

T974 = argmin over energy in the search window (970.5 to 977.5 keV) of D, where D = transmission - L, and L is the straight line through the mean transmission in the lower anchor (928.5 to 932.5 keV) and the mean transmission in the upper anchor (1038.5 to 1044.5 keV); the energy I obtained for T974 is 972.0 keV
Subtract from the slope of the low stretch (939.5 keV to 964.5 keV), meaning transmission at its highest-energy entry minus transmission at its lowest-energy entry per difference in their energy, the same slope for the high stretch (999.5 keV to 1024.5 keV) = -0.28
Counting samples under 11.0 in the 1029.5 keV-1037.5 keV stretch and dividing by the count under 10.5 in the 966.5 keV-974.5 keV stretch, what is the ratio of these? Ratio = 0.33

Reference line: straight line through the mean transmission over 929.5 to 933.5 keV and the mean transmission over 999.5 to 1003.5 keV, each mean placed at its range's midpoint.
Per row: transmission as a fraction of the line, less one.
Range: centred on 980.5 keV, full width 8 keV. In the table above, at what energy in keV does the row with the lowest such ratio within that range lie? 984.0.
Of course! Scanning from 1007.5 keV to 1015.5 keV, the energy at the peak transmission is 1015.0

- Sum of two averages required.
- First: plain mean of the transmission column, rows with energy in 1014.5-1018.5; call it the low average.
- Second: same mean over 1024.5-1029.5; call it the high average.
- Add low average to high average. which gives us 21.9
